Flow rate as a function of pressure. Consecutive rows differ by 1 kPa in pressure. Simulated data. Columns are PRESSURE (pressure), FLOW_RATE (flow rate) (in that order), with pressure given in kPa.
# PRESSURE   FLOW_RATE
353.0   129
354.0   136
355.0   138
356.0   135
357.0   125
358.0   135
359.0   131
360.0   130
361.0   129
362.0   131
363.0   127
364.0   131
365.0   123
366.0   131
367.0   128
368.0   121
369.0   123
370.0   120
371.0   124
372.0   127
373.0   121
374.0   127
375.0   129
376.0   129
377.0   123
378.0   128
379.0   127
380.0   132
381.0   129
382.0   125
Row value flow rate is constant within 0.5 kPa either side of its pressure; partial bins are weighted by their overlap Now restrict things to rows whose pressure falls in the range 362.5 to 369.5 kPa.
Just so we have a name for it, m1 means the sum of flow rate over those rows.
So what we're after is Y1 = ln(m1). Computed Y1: 6.78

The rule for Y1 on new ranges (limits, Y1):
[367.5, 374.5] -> 6.76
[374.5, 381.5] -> 6.80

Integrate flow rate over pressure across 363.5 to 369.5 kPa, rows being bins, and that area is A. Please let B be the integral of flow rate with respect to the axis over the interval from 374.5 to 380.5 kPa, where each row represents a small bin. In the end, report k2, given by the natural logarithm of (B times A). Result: 13.3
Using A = 757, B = 768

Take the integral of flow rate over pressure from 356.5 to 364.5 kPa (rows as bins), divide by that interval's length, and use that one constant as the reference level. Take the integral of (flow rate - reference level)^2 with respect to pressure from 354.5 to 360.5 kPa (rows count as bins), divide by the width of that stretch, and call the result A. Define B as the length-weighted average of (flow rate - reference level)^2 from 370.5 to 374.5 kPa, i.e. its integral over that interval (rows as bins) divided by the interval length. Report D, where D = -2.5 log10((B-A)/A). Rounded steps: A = 23.9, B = 32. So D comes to 1.1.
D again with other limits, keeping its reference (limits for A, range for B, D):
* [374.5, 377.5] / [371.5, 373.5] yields -0.6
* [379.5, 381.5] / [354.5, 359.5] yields -2.5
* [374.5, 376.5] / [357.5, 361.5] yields -2.3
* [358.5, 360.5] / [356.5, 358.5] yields -4.0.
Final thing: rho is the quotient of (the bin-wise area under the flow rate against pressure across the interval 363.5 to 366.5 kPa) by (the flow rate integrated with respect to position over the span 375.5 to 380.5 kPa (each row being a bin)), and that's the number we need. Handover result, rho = 0.6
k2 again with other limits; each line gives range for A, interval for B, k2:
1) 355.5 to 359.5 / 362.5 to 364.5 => 11.8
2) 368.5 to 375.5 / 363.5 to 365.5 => 12.3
